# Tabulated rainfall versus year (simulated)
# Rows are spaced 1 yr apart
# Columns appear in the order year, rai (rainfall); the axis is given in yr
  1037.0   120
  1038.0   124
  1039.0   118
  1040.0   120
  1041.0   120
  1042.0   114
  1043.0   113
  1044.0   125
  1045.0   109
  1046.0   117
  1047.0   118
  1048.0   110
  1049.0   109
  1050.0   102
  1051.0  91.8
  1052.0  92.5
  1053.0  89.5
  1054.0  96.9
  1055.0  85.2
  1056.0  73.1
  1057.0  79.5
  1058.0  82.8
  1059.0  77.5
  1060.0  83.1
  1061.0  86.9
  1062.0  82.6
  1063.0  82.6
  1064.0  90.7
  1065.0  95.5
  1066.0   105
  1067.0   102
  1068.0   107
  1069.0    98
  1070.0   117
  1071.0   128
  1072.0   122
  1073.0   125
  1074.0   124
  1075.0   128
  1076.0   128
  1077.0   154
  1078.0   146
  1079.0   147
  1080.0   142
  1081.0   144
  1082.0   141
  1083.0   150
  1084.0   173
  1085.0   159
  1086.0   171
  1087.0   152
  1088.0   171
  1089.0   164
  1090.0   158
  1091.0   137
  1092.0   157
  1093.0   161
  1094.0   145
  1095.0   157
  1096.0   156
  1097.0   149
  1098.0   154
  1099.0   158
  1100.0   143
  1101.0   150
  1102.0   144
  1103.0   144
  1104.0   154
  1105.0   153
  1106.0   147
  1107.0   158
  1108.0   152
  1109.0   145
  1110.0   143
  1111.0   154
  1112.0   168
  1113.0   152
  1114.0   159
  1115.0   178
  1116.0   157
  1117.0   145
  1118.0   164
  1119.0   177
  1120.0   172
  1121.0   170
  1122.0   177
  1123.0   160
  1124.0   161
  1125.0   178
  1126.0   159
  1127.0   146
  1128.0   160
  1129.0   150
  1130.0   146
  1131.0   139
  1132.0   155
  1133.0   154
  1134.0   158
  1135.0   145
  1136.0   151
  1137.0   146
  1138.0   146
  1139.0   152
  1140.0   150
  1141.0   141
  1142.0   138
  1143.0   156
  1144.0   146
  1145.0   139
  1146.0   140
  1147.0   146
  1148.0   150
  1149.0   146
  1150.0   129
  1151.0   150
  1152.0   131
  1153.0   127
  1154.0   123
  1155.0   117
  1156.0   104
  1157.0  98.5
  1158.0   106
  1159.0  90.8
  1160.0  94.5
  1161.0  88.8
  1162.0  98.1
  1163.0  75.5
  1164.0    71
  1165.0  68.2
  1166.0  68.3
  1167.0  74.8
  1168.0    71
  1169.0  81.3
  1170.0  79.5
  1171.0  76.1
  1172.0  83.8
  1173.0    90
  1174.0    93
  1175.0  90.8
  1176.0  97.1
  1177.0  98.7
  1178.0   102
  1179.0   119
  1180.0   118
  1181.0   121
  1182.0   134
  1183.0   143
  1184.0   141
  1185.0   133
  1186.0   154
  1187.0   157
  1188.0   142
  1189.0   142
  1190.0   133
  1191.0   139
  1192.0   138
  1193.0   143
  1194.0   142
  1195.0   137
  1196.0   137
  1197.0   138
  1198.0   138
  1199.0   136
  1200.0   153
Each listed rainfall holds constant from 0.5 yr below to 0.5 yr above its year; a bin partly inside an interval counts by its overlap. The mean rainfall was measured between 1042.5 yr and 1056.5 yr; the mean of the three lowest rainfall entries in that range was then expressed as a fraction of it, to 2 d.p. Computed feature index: 0.81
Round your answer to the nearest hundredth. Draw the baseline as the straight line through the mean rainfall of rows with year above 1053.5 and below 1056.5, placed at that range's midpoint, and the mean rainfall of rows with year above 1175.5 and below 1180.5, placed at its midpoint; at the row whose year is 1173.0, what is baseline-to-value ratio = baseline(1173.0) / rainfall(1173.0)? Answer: 1.18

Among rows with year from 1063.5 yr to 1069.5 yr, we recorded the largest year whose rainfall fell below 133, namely 1069.0 yr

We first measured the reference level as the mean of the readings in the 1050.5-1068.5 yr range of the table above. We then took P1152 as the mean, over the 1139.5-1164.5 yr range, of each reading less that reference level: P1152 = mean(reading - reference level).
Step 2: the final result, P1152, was 33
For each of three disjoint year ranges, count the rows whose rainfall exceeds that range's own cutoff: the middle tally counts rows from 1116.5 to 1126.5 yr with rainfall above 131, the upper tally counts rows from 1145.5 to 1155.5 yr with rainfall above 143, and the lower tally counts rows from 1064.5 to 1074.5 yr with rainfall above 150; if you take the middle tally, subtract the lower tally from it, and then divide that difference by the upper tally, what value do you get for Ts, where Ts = 2.50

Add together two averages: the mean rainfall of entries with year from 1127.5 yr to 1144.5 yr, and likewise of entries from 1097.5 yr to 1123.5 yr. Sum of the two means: 306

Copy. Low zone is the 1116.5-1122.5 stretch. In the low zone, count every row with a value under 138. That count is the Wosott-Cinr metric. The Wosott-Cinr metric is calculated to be 0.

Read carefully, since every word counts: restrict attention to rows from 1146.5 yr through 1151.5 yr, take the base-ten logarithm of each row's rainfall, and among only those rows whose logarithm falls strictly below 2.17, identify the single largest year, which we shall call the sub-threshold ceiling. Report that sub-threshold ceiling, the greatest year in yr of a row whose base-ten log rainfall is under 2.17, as 1150.0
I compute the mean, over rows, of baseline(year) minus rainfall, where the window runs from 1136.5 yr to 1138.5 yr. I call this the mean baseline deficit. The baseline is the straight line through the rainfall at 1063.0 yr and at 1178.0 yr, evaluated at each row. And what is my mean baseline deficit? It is -51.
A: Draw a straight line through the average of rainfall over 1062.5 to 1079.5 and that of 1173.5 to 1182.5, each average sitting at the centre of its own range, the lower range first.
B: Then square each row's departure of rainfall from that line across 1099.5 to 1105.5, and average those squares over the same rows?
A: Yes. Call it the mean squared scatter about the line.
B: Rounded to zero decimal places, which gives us 1120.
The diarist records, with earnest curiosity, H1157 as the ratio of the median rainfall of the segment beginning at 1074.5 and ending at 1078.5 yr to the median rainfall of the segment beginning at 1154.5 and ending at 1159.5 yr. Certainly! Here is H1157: 1.32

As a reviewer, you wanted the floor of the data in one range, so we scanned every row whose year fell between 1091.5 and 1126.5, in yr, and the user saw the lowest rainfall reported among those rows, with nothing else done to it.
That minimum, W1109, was 143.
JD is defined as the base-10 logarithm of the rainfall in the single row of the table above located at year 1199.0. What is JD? 2.13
